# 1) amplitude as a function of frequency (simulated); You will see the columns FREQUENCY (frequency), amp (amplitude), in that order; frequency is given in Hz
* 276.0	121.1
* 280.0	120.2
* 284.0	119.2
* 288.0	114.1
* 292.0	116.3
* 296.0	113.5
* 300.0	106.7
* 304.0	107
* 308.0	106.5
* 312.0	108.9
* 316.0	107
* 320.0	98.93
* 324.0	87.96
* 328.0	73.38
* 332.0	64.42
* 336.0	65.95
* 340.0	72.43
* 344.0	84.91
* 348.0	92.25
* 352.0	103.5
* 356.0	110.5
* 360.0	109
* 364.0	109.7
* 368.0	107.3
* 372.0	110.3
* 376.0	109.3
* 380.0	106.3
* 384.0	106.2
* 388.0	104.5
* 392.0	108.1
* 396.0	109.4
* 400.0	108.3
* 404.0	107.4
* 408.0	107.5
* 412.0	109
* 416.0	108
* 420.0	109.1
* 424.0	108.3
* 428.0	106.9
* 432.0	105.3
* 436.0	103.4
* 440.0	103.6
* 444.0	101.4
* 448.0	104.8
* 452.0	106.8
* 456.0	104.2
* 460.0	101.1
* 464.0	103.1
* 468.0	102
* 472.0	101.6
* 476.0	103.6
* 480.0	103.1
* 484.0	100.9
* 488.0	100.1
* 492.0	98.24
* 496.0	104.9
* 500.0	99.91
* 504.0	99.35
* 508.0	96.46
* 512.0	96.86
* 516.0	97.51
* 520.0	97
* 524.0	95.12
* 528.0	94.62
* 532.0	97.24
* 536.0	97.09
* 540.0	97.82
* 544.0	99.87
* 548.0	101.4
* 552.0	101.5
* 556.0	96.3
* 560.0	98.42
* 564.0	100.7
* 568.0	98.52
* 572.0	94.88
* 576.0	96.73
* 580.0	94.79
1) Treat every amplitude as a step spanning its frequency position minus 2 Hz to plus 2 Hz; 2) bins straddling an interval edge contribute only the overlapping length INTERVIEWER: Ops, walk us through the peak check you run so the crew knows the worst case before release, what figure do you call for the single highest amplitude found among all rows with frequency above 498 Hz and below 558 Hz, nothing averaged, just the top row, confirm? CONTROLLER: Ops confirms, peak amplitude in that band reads 101.5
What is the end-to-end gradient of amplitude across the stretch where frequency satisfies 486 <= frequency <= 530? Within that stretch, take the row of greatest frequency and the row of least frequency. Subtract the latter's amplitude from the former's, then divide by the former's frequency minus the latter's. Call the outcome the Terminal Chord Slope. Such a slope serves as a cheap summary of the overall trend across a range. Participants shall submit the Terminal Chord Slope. -0.14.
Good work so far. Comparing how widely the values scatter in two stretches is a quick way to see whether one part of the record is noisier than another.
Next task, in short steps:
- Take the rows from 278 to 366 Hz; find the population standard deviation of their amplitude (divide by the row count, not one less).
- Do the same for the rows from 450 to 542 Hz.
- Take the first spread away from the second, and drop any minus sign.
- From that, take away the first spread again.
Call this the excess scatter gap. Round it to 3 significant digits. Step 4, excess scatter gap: -3.25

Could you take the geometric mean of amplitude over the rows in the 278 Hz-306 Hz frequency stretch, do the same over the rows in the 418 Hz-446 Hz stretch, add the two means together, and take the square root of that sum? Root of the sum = 14.8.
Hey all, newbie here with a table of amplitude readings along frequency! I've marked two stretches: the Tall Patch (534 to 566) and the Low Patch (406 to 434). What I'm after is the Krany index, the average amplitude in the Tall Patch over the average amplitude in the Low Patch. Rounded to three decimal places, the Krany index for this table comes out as 0.920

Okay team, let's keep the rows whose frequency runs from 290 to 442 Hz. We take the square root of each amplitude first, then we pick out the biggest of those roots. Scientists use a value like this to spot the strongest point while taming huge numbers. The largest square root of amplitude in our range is 10.8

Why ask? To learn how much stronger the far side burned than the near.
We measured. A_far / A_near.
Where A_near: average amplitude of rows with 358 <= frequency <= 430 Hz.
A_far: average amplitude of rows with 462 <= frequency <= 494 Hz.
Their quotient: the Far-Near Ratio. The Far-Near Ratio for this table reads 0.94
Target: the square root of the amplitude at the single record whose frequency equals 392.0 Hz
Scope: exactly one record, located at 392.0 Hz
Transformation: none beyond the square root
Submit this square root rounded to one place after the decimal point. 10.4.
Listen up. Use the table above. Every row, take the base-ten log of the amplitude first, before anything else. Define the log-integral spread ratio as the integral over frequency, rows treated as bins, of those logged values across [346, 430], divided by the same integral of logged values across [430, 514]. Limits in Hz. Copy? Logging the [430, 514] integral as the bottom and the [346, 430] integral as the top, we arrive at 1.01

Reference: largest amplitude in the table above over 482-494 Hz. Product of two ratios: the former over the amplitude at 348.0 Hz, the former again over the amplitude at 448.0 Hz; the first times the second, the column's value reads 1.05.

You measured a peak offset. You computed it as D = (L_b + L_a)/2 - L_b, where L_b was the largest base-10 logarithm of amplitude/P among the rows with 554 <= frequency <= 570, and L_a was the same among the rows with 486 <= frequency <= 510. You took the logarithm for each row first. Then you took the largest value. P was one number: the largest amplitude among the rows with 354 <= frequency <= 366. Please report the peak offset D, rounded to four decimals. 0.0089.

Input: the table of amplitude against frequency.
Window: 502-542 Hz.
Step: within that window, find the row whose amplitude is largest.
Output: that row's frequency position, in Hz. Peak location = 504.0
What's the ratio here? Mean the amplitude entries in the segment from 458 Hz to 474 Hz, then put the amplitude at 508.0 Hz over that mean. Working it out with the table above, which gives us 0.95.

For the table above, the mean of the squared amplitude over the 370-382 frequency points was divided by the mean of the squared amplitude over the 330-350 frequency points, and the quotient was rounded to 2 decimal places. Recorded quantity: 2.00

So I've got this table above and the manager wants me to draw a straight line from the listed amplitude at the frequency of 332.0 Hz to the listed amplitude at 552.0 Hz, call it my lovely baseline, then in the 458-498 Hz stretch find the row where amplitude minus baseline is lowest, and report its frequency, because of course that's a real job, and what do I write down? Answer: 492.0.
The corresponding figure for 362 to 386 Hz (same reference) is 384.0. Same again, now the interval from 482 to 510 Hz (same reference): 508.0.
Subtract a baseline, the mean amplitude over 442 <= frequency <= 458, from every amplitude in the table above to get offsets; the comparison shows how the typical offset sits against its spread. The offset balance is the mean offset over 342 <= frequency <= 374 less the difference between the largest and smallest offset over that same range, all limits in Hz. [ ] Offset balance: -26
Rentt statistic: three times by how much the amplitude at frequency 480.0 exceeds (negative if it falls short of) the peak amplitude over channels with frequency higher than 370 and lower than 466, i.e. -22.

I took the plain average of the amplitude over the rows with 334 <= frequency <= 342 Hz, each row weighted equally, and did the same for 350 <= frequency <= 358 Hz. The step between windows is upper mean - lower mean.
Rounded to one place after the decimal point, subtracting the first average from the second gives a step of 37.8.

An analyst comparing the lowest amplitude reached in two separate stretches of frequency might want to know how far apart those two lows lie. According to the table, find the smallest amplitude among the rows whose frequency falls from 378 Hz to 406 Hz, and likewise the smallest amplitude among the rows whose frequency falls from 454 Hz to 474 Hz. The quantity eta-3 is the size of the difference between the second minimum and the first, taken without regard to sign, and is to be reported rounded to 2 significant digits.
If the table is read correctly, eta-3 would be 3.4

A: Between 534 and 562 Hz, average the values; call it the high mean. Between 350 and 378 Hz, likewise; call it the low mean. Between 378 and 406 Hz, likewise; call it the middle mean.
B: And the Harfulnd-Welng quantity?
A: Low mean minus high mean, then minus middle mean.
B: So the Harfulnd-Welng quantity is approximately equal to -98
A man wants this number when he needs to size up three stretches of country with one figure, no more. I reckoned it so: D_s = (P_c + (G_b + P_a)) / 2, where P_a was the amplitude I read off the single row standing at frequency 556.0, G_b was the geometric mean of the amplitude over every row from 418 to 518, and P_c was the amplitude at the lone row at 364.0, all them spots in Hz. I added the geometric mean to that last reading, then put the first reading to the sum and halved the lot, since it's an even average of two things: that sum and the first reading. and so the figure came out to 154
